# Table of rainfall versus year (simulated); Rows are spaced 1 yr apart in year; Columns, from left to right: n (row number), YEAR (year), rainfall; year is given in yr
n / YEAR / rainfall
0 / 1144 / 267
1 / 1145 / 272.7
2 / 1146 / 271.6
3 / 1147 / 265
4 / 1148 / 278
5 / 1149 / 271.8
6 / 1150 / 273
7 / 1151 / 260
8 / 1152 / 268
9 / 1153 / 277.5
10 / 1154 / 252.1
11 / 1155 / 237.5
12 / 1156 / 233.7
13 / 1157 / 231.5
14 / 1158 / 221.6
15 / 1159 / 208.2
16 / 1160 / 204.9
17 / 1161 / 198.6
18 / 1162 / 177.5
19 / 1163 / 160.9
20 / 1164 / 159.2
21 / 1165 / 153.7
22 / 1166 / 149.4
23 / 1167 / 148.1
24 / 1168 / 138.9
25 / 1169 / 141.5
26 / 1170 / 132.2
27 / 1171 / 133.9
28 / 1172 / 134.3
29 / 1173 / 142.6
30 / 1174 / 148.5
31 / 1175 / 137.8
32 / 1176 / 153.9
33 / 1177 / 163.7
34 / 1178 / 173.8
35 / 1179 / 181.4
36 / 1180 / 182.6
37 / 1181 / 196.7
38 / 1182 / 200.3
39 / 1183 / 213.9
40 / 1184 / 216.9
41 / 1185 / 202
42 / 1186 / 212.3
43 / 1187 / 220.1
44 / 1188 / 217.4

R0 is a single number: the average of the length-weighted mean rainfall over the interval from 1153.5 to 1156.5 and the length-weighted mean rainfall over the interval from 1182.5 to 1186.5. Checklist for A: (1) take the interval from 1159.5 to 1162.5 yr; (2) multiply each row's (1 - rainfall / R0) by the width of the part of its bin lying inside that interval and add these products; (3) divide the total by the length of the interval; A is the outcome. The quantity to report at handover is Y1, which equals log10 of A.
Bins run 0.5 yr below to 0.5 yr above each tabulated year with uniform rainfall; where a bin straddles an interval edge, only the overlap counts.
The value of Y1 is -0.8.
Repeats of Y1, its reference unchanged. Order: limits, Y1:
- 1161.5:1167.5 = -0.5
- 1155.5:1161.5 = -1.4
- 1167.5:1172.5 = -0.4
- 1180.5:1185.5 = -1.0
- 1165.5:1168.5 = -0.4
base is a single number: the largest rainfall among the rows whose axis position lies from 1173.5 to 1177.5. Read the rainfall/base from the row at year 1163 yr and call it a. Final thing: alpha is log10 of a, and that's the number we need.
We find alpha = -0.01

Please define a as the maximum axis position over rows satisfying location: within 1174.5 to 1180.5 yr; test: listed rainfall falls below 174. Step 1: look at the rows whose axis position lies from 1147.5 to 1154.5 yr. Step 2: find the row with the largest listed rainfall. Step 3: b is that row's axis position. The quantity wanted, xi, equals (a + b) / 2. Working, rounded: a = 1178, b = 1148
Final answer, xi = 1163.0 yr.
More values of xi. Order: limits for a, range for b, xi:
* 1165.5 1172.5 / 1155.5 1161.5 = 1164.0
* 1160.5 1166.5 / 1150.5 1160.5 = 1159.5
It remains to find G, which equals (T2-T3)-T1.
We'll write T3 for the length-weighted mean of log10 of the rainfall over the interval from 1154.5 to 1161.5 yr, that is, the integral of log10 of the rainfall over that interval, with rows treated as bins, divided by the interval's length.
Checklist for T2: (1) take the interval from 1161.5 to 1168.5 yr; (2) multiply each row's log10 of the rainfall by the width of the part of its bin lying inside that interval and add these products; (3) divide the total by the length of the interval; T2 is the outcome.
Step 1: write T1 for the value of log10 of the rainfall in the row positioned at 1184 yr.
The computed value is -2.49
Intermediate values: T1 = 2.34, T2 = 2.19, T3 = 2.34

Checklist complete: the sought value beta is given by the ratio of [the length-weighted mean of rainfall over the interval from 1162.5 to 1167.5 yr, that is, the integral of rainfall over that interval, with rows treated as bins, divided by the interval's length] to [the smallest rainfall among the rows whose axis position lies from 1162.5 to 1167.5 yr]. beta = 1.04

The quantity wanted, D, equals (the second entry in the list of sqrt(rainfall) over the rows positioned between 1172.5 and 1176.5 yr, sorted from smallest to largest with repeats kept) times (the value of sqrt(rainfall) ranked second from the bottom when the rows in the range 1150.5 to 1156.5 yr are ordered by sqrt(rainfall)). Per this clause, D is 184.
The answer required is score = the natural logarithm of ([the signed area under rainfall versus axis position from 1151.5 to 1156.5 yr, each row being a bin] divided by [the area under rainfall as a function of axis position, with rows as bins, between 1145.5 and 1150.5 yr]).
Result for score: -0.1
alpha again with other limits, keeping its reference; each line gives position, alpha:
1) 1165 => -0.03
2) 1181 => 0.08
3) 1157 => 0.15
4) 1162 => 0.04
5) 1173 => -0.06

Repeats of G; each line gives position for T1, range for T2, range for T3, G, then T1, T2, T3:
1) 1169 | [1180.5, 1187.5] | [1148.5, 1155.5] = -2.25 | 2.15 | 2.32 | 2.42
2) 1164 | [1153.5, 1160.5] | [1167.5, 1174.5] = -1.99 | 2.20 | 2.36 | 2.14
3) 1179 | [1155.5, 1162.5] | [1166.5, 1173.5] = -2.08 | 2.26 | 2.32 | 2.14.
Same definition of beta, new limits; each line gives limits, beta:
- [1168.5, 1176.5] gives 1.06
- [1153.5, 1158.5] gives 1.06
